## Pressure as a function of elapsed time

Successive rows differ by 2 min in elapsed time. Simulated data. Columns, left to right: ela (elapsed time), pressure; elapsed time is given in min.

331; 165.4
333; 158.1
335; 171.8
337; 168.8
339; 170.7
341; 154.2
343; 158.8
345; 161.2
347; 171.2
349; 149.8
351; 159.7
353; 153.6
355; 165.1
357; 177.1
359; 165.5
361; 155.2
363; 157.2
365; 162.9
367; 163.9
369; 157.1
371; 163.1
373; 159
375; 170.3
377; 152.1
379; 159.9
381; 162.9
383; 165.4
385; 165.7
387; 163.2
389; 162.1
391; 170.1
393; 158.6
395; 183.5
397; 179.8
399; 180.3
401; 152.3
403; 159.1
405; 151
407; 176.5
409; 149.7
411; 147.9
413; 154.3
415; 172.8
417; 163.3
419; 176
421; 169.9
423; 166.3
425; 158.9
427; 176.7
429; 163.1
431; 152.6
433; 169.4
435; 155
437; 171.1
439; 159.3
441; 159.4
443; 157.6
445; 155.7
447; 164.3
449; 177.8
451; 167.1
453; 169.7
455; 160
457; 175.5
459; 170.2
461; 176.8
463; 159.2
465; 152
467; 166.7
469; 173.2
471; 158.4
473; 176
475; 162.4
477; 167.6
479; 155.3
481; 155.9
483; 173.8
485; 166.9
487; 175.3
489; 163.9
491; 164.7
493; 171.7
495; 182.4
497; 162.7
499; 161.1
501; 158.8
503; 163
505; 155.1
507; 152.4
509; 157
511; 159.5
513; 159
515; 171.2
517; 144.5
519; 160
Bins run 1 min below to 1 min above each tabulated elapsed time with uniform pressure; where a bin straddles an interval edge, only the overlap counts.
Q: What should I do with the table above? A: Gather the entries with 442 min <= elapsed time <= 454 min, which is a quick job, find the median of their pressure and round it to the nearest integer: 166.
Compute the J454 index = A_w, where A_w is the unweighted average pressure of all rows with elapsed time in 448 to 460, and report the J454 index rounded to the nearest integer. 170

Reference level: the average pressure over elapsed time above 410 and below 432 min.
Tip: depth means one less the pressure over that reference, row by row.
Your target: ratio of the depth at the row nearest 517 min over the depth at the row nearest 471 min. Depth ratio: 3.6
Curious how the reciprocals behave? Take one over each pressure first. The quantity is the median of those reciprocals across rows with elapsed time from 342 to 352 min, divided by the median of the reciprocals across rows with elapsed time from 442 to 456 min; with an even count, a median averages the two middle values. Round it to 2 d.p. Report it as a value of 1.03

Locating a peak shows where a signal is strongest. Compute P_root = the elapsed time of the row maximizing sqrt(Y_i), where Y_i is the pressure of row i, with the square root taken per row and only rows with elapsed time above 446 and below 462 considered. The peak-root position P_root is 449 min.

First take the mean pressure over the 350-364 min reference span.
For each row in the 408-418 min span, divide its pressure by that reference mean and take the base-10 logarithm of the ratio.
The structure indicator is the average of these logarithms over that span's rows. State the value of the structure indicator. -0.012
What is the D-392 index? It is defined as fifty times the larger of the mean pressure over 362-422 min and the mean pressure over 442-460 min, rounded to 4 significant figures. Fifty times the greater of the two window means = 8322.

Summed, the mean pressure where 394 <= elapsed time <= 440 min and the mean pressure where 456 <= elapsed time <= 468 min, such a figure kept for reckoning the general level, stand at 331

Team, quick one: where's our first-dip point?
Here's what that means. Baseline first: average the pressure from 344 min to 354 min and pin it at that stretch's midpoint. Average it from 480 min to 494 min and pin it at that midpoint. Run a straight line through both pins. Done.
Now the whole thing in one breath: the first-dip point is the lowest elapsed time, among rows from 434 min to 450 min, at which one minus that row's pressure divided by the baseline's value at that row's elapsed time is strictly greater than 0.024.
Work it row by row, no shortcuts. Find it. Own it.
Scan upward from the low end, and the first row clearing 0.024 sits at 435 min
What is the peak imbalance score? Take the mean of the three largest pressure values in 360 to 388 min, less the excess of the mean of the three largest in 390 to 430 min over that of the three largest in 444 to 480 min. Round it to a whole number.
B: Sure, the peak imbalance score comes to 163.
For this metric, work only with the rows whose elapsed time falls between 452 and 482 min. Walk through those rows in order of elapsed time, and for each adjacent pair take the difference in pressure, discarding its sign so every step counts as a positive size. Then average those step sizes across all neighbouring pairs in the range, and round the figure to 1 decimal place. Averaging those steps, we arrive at 10.5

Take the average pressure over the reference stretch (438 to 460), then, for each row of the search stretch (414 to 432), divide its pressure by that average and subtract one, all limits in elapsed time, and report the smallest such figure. -0.076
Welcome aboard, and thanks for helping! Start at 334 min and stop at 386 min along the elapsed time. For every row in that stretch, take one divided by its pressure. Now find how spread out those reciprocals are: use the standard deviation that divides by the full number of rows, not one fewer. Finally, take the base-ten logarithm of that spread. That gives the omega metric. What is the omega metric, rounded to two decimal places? -3.60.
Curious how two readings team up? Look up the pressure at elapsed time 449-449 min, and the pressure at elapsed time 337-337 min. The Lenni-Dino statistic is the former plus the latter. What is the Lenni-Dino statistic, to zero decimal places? 347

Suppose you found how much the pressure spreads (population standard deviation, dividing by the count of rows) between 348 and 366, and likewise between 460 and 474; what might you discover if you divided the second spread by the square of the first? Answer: 0.15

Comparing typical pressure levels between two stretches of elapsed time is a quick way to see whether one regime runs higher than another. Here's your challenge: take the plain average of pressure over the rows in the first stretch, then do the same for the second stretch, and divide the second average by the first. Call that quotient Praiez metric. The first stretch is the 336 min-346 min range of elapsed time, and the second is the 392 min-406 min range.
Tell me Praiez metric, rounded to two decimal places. 1.02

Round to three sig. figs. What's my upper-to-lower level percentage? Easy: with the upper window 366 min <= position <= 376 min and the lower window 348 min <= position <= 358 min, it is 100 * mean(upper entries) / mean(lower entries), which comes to 101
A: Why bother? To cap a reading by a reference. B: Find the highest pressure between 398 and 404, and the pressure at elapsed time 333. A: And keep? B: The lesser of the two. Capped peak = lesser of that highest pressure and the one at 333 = 158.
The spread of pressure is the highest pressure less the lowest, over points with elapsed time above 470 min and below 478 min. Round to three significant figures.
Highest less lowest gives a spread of 17.6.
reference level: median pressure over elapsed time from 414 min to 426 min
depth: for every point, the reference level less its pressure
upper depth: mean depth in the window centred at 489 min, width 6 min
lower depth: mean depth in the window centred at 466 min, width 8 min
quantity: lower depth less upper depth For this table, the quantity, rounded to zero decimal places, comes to 5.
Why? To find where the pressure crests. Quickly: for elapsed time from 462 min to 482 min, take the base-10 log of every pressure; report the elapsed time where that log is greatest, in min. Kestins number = 473 min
